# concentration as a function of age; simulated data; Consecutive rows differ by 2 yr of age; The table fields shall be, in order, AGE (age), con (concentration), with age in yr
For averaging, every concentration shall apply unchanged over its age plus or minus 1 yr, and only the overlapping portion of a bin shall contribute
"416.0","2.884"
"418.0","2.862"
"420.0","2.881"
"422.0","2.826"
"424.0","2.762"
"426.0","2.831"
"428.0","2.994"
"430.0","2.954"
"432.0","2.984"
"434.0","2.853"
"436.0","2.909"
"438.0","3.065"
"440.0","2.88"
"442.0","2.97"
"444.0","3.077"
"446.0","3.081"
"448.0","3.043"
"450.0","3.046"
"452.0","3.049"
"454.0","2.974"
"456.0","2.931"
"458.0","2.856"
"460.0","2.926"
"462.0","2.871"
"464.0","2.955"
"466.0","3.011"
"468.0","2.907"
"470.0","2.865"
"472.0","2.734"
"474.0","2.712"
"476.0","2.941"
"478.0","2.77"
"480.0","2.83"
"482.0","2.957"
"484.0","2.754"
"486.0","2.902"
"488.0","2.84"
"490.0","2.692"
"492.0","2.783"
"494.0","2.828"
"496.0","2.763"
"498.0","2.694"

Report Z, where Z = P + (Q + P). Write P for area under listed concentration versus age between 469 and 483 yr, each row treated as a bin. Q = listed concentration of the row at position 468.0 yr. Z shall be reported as 82.1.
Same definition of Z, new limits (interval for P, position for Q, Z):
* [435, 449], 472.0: 86.8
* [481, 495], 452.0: 82.1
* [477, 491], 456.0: 81.9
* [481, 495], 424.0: 81.8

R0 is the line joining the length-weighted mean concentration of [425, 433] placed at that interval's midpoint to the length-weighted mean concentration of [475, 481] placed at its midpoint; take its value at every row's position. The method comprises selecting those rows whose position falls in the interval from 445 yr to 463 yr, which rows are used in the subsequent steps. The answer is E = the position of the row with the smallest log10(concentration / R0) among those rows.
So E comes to 458.0 yr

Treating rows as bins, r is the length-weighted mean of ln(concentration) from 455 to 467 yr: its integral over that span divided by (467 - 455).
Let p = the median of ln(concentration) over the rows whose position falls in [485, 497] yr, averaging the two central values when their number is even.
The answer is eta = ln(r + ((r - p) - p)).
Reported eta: -2.5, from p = 1.03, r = 1.07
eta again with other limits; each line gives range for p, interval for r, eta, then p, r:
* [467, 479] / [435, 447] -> -2.1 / 1.04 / 1.10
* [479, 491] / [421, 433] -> -3.3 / 1.04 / 1.06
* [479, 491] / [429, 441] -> -2.6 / 1.04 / 1.08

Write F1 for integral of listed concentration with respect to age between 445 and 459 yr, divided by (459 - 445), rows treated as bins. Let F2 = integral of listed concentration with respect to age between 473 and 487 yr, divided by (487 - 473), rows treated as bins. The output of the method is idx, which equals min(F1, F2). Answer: 2.84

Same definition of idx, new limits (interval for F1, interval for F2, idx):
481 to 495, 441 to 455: 2.82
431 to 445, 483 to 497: 2.79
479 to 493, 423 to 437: 2.82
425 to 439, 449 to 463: 2.94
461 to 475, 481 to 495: 2.82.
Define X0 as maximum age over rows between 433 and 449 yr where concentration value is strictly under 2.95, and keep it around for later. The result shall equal 440.0 yr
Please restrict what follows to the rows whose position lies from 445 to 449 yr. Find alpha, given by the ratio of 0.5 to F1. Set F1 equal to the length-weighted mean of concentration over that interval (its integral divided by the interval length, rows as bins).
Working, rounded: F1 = 3.06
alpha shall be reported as 0.163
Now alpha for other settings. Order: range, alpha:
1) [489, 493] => 0.183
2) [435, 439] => 0.167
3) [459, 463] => 0.173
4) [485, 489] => 0.174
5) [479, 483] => 0.173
